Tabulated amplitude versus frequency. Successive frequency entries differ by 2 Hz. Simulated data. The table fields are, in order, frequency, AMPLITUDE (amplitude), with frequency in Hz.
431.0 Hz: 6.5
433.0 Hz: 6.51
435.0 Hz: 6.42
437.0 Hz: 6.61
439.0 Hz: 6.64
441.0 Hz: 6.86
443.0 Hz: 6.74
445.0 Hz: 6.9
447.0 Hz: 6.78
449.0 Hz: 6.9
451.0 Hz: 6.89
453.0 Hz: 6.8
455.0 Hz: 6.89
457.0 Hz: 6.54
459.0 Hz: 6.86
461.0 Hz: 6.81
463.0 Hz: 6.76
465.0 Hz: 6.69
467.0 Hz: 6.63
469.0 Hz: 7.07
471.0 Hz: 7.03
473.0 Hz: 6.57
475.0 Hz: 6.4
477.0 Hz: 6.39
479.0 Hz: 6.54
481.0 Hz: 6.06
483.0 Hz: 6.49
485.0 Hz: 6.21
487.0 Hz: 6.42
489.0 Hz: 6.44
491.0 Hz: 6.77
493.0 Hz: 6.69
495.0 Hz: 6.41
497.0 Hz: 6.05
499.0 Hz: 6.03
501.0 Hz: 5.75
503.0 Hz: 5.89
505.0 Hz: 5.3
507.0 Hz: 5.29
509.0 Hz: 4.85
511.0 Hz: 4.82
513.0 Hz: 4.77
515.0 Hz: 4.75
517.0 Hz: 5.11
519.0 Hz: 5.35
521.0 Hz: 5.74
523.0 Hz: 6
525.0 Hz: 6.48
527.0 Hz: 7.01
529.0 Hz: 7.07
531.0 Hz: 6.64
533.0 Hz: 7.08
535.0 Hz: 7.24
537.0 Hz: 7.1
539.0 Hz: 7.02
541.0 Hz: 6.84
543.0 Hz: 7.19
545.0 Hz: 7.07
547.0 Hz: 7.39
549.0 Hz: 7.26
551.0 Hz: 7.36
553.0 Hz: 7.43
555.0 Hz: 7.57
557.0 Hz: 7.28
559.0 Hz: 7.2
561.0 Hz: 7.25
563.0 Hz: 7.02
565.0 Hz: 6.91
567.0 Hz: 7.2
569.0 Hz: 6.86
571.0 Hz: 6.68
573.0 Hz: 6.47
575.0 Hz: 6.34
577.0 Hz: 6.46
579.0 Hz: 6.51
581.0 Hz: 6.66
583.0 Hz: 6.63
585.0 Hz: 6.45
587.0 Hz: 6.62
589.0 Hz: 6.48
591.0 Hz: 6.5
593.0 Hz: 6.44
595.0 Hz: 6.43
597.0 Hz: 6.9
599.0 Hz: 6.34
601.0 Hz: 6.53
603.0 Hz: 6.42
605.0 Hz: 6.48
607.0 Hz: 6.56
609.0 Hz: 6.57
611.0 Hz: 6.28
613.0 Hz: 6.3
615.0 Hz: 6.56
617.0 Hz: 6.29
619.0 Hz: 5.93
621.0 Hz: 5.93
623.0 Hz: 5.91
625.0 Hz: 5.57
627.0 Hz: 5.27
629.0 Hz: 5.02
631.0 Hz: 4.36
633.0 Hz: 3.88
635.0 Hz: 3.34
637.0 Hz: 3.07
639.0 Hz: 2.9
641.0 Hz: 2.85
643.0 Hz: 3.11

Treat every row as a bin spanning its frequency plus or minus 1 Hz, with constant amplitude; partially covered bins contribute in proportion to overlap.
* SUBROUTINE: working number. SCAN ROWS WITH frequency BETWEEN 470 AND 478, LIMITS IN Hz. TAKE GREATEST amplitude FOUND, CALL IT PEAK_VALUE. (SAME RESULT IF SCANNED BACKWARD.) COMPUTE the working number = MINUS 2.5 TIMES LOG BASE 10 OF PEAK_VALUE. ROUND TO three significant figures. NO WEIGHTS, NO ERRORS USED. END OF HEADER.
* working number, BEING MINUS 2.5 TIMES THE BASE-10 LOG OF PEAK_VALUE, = -2.12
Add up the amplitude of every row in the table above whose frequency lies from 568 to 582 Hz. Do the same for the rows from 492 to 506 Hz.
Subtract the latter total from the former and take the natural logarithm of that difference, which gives 1.35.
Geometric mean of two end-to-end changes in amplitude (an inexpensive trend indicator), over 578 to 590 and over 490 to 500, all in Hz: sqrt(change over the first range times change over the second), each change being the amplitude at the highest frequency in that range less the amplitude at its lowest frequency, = 0.15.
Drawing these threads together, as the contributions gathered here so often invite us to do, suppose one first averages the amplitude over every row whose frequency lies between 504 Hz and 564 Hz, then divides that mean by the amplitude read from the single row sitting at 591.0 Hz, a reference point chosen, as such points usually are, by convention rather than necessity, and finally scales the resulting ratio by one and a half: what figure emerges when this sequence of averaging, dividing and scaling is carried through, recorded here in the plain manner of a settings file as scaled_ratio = 1.50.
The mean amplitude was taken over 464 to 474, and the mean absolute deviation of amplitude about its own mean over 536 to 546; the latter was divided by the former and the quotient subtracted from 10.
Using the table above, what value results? 9.99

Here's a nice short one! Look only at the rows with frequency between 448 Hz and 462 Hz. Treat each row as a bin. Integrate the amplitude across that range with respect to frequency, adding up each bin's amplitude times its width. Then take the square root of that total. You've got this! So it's 9.8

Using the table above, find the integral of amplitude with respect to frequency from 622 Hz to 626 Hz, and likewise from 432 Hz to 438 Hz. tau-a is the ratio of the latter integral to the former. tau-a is 1.70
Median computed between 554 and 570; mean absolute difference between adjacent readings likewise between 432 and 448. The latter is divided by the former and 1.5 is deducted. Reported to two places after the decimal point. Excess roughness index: -1.48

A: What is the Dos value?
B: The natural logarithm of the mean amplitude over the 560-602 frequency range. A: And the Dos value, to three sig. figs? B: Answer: 1.89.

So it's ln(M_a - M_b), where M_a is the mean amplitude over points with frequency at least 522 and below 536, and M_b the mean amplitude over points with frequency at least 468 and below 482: -1.57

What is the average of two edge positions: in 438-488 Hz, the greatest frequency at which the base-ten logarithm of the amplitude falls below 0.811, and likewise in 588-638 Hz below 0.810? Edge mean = 562 Hz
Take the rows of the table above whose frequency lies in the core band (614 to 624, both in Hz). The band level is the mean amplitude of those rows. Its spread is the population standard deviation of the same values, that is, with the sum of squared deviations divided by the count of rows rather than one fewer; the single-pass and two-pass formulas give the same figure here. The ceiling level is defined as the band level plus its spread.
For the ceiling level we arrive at 6.4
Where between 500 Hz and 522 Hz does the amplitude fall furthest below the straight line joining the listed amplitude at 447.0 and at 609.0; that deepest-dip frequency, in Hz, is 515.0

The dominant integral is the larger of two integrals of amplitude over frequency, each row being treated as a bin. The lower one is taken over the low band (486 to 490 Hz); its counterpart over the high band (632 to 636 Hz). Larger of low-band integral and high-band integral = 25.7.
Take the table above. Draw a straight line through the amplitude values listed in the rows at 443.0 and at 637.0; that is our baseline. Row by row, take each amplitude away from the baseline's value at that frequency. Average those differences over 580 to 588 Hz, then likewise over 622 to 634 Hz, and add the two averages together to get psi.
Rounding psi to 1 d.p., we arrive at -4.3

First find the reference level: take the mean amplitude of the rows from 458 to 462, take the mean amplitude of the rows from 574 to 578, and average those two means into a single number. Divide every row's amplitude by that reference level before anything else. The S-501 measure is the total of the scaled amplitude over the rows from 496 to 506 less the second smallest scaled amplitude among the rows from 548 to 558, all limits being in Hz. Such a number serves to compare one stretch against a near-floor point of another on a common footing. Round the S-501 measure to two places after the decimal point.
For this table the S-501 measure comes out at 3.29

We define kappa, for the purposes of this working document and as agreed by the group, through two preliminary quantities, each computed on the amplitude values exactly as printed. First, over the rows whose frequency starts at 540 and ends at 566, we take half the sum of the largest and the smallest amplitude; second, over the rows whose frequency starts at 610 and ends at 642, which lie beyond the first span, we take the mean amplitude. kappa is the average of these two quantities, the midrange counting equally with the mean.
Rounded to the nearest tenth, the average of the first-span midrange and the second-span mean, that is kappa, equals 6.1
